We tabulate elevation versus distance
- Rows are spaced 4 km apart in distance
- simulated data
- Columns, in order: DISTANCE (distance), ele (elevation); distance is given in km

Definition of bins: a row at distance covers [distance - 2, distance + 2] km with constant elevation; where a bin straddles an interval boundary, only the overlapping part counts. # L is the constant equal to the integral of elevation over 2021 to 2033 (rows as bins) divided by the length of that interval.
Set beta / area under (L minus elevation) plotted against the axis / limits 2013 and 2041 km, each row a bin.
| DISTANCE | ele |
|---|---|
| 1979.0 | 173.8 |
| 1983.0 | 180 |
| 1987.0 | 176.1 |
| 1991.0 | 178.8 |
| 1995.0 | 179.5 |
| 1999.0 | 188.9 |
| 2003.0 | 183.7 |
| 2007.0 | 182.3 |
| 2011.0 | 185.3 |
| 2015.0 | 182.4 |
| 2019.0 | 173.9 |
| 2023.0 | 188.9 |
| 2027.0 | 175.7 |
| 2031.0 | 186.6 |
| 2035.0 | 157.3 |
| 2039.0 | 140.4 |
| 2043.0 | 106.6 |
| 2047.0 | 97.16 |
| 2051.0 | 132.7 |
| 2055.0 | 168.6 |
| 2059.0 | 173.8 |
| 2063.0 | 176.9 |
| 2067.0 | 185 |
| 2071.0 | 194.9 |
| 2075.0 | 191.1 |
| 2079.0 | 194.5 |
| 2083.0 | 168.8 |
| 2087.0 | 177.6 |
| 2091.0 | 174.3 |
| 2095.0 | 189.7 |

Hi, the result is 324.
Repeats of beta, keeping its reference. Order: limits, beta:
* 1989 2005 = 16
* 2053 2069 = 123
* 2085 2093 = 62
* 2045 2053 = 550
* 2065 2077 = -79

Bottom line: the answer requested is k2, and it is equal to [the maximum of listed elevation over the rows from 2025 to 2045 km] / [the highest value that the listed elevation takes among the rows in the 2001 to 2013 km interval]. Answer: 1.01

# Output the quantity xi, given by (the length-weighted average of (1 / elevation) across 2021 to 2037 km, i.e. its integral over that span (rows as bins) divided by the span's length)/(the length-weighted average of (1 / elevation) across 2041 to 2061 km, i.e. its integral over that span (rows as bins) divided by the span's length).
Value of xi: 0.73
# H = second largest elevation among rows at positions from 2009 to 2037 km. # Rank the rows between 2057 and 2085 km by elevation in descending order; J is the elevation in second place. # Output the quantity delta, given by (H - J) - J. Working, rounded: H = 186.6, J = 194.5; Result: -202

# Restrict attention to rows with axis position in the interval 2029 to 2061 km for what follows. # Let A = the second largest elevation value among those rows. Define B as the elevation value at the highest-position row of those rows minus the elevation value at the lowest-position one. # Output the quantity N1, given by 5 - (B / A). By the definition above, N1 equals 5.07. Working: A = 173.8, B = -13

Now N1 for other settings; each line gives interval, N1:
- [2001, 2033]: 4.98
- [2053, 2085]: 5.00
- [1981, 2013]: 4.97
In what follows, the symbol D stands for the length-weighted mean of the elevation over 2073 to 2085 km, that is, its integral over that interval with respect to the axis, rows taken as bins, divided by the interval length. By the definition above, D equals 185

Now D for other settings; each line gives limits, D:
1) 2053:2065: 173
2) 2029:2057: 141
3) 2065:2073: 190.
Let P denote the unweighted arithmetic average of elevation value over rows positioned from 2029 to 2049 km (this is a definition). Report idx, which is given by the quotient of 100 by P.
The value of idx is 0.727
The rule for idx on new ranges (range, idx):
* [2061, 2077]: 0.535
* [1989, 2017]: 0.546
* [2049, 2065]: 0.613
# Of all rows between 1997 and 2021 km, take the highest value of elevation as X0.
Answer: 188.9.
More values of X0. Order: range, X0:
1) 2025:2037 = 186.6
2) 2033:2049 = 157.3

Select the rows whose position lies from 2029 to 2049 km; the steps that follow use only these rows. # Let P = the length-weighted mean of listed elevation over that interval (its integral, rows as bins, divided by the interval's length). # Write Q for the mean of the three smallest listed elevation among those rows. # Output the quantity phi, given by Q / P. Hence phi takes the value 0.834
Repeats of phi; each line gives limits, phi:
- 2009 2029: 0.978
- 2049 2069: 0.946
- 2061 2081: 0.978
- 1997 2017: 0.991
